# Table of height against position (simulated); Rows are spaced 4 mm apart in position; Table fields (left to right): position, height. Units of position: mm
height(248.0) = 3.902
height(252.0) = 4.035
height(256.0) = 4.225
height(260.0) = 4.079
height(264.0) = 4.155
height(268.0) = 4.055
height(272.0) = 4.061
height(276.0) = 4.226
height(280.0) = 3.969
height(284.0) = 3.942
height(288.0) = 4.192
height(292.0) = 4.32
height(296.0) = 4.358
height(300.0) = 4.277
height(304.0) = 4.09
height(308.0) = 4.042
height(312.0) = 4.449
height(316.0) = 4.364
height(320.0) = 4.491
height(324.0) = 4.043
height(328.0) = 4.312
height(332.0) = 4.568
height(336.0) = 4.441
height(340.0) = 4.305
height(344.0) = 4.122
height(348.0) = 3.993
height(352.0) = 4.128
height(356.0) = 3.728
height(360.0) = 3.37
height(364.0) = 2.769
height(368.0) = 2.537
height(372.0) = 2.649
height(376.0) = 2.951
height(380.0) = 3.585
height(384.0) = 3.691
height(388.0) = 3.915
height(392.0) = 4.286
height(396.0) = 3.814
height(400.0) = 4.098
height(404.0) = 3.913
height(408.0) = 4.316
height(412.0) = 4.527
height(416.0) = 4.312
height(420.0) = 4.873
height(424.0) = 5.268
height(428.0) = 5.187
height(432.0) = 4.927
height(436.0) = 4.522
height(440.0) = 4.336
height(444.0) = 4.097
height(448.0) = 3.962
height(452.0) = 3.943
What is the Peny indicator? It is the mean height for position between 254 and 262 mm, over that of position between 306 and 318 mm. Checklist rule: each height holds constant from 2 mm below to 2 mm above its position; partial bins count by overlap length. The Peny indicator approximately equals 0.97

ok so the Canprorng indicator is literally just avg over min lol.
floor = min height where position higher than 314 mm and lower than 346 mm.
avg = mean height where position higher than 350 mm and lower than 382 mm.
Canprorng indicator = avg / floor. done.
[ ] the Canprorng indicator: 0.80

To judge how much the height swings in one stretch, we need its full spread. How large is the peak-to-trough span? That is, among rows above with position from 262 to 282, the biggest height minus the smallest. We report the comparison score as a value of 0.26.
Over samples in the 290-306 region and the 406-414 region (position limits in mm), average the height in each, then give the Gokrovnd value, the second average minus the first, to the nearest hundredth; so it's 0.16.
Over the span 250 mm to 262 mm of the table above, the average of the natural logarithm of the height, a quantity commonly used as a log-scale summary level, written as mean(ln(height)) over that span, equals 1.41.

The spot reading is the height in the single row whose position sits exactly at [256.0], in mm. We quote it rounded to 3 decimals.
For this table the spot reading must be 4.225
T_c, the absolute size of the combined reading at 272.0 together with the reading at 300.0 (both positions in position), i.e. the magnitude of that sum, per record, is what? 8.3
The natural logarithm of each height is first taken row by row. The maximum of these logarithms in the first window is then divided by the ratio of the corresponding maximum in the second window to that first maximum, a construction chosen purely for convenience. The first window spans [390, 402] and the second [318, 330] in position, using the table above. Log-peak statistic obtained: 1.41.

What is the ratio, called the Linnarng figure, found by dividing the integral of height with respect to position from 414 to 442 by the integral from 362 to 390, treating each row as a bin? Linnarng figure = 1.51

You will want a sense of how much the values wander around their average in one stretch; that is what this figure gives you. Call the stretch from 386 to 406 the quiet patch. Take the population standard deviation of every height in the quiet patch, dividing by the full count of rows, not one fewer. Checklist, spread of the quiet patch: 0.17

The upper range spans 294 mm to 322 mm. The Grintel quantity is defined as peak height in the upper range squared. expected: 20.2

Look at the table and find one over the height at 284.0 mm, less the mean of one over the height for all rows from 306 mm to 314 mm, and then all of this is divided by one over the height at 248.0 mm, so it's 0.1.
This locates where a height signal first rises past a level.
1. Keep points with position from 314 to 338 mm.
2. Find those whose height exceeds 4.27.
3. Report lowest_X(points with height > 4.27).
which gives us 316.0 mm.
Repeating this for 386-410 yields 392.0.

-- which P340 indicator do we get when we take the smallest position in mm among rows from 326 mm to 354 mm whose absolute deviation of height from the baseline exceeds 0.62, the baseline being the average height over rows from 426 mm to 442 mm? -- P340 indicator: 344.0 mm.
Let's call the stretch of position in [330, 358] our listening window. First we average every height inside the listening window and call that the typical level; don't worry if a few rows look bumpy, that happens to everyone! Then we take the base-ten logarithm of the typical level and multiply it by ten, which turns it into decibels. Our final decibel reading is 6.2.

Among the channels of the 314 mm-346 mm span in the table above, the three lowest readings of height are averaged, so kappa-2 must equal 4.16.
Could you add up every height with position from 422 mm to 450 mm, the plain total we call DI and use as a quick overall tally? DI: 32.3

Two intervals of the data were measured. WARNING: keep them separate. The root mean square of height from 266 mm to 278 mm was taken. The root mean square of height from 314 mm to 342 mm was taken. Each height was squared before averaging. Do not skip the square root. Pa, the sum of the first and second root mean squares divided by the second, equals 1.94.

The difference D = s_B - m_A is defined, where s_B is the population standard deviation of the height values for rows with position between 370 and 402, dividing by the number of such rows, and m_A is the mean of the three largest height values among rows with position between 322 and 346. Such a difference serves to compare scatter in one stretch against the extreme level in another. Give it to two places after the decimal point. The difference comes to -3.92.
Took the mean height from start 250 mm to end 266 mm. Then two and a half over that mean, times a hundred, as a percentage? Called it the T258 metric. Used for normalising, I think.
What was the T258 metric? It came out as 61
